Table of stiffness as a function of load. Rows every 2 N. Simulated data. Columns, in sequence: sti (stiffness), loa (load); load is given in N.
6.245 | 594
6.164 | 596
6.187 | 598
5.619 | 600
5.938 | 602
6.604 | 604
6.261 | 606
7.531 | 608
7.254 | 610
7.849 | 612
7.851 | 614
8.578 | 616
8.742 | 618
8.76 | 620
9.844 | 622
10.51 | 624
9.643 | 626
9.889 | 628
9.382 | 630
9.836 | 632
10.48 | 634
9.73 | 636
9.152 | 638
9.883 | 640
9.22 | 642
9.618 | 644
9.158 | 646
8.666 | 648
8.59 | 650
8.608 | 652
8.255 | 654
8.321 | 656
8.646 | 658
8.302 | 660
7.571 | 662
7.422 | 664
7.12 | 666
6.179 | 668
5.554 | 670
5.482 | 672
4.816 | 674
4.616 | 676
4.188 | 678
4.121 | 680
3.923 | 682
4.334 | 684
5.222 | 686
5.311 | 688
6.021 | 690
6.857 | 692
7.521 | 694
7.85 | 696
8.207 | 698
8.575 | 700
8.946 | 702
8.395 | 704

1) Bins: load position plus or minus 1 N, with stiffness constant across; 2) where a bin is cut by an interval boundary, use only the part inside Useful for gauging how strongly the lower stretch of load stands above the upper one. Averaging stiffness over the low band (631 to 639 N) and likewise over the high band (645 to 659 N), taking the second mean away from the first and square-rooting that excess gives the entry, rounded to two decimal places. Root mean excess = 1.09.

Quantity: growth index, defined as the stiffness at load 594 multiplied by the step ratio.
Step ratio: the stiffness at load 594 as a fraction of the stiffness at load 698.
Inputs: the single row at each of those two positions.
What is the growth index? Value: 4.8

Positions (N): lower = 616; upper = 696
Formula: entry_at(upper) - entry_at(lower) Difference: -1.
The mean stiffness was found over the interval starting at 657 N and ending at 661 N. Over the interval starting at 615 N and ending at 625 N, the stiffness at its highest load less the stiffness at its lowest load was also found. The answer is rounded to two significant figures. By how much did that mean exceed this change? 6.5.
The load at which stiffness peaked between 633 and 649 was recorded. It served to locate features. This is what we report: 634 N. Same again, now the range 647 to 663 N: 648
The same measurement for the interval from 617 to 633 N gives 624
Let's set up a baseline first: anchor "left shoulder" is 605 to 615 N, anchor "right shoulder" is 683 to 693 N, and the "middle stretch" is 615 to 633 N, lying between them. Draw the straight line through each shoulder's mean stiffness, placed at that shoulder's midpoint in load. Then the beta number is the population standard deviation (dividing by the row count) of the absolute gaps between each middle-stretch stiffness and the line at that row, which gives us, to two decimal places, 0.70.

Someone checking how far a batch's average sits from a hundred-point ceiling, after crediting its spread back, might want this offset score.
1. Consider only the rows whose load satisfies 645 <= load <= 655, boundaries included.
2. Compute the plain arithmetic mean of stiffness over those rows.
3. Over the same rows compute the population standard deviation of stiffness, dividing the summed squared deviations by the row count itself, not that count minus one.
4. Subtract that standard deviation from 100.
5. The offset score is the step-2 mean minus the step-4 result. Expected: -91.1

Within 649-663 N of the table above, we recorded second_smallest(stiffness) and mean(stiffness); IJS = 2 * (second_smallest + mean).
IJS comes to 33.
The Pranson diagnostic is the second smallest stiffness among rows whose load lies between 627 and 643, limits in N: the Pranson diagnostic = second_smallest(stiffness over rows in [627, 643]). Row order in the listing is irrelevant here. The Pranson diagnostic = 9.22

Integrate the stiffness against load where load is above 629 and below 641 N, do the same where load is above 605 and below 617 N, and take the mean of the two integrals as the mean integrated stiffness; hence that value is 104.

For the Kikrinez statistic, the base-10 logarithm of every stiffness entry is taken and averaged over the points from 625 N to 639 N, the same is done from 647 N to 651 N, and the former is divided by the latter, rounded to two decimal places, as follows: 1.06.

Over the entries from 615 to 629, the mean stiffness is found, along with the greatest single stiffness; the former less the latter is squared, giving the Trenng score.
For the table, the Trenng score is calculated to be 1.2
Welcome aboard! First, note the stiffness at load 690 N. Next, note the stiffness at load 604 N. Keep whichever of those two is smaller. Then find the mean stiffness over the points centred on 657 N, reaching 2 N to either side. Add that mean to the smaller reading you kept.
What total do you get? 14.5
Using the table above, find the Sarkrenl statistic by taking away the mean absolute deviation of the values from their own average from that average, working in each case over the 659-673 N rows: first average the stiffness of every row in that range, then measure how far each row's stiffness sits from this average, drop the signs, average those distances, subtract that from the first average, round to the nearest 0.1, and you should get 5.9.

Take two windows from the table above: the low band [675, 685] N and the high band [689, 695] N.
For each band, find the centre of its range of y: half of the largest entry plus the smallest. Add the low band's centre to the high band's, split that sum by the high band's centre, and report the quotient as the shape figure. 1.63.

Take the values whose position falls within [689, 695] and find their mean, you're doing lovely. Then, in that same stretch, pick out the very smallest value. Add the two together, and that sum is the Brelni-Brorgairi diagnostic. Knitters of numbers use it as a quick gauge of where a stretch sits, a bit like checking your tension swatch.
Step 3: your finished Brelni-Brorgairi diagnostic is 12.8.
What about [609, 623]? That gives 15.7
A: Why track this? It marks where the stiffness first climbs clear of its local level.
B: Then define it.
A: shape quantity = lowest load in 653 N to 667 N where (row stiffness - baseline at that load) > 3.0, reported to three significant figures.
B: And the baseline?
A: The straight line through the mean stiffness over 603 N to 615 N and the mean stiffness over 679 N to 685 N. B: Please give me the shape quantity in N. 656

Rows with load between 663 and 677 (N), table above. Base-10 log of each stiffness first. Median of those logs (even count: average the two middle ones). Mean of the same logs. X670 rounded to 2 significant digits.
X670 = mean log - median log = 0.019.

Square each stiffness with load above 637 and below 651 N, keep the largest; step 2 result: 98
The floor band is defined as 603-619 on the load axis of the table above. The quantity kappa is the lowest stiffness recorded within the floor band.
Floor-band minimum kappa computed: 6.261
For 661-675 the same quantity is 4.816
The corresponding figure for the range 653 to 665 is 7.422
